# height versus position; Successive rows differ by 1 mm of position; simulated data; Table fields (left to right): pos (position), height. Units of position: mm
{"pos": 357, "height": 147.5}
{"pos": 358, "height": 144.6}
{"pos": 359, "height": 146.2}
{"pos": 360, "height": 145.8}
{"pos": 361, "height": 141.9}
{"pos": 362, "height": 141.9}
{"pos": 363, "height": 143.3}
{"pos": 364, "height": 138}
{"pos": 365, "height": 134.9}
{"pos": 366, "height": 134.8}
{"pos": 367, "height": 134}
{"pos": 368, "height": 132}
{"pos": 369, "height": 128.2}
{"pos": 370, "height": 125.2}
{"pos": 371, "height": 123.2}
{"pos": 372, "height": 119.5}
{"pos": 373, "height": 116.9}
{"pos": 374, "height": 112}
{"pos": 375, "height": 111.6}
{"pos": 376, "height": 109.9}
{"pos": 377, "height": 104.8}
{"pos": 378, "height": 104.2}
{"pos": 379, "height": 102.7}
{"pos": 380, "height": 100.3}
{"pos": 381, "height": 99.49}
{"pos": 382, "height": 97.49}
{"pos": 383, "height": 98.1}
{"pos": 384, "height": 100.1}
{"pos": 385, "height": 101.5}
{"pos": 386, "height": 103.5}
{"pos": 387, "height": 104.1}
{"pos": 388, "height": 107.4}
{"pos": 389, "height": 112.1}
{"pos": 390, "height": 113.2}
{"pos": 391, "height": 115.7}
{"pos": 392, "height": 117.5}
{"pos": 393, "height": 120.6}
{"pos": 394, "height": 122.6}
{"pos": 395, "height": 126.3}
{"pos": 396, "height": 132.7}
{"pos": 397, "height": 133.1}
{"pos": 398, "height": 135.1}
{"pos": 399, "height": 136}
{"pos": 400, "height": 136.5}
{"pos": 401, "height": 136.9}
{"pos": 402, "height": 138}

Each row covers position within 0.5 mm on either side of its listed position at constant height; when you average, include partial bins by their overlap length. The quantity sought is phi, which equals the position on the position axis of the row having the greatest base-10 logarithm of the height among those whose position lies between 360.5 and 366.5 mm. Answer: 363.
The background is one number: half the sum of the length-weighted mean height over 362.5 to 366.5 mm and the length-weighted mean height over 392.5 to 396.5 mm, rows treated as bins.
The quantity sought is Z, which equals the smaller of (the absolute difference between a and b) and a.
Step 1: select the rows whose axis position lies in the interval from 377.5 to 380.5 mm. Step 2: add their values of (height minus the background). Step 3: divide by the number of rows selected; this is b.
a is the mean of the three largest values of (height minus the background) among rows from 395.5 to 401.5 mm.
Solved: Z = 5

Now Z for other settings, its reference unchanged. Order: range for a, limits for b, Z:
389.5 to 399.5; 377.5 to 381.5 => 3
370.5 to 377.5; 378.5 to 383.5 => -12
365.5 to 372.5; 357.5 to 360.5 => 2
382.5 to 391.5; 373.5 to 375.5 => -18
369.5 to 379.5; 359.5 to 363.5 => -9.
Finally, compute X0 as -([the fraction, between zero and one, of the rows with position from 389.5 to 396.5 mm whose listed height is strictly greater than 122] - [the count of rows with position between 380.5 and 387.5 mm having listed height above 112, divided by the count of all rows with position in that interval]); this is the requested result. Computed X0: -0.4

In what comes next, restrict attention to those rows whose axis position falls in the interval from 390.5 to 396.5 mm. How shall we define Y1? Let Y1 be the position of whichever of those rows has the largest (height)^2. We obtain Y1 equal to 396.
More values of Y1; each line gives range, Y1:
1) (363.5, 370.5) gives 364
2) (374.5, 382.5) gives 375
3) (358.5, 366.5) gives 359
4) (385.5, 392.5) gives 392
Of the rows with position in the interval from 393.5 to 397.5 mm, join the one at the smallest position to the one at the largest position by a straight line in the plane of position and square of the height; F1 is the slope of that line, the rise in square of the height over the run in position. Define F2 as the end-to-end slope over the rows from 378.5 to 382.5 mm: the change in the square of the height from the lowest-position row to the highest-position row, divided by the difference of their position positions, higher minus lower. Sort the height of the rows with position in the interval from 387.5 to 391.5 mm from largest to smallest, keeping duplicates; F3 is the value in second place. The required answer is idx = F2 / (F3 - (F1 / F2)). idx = -3.0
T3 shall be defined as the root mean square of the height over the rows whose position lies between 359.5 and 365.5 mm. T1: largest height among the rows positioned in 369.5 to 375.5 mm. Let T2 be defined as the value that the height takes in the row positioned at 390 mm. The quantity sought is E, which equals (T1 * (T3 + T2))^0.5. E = 178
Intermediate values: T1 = 125.2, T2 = 113.2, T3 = 141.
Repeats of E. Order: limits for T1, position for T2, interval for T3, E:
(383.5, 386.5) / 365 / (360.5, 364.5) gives 169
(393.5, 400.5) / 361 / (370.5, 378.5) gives 187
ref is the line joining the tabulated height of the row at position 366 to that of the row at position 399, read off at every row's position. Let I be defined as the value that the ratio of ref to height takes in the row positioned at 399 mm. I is 1.00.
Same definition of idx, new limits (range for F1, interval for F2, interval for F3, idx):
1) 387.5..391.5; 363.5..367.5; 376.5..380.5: -3.4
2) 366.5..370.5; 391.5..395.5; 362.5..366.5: 5.1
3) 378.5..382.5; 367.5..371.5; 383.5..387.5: -7.3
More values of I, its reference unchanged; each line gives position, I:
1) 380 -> 1.35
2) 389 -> 1.21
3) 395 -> 1.08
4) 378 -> 1.30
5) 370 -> 1.08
